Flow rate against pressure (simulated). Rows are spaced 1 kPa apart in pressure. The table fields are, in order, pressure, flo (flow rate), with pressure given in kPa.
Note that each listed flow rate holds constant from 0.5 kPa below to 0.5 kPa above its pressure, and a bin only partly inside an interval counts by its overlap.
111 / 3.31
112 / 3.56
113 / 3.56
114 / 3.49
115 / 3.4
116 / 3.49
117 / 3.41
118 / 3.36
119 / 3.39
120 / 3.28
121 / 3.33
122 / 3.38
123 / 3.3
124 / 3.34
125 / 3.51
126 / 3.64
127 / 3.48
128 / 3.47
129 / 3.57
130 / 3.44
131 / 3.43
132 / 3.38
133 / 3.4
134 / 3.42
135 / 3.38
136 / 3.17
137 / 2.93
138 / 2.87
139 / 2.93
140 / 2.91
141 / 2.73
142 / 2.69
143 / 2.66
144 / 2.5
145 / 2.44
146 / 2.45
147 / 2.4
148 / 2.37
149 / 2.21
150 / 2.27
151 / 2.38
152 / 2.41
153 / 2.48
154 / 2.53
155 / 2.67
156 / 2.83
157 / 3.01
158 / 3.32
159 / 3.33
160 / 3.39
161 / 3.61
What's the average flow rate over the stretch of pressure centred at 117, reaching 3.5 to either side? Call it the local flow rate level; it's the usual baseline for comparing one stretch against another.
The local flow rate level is 3.4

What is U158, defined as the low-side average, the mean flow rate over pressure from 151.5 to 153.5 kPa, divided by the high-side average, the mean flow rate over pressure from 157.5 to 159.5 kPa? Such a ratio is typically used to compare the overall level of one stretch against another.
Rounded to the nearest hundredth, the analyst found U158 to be 0.74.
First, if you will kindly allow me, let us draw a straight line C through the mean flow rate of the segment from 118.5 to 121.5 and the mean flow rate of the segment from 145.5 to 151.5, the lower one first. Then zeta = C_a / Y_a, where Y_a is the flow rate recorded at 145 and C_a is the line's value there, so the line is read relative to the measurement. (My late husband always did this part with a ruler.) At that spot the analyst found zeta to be 1.01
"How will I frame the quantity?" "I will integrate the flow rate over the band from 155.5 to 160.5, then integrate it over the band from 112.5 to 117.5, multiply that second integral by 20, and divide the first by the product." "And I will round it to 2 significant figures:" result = 0.046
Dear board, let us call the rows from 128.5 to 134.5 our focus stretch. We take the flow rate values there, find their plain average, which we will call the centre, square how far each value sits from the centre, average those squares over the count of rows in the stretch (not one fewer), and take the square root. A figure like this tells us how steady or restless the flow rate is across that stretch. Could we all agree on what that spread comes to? 0.061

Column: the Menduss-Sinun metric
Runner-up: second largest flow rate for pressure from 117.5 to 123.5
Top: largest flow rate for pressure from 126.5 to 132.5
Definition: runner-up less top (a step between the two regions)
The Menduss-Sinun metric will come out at -0.19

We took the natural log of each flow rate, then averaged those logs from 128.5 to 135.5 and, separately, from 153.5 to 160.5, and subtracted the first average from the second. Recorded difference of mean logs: -0.14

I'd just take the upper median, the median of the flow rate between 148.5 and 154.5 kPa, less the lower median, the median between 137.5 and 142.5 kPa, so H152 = -0.5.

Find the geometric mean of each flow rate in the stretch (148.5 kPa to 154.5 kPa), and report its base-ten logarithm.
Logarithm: 0.38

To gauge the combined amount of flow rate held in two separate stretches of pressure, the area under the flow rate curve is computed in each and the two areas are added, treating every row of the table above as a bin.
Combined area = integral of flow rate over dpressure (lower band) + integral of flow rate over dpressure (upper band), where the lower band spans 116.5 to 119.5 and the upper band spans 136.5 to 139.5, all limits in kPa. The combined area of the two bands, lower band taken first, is 18.9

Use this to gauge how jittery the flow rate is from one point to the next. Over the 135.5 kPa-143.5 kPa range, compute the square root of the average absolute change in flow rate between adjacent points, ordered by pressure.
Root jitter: 0.30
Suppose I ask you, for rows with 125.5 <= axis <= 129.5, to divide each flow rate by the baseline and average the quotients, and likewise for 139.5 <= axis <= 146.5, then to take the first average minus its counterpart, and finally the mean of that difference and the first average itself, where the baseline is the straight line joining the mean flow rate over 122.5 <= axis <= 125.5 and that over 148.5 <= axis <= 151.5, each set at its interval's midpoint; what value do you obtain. 0.586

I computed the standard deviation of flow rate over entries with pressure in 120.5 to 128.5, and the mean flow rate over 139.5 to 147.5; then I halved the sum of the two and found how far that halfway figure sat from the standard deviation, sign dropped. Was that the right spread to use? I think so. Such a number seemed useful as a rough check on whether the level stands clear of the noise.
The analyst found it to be 1.2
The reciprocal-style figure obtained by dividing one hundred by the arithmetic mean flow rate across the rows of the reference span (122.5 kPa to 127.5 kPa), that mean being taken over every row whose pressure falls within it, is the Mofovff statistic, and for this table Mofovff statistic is 29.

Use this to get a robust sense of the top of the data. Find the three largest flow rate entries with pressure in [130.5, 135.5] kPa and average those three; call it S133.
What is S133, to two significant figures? 3.4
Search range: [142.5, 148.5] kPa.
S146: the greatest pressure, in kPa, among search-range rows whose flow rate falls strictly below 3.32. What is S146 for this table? 148 kPa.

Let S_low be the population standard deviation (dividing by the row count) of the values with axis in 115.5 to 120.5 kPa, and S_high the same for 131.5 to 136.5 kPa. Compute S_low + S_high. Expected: 0.16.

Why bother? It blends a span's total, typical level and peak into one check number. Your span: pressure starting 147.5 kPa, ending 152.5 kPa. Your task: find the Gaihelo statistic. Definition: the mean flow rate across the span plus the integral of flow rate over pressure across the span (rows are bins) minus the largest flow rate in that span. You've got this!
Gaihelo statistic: 11.6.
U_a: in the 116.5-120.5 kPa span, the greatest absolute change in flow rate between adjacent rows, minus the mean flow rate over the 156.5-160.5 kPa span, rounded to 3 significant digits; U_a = -3.15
